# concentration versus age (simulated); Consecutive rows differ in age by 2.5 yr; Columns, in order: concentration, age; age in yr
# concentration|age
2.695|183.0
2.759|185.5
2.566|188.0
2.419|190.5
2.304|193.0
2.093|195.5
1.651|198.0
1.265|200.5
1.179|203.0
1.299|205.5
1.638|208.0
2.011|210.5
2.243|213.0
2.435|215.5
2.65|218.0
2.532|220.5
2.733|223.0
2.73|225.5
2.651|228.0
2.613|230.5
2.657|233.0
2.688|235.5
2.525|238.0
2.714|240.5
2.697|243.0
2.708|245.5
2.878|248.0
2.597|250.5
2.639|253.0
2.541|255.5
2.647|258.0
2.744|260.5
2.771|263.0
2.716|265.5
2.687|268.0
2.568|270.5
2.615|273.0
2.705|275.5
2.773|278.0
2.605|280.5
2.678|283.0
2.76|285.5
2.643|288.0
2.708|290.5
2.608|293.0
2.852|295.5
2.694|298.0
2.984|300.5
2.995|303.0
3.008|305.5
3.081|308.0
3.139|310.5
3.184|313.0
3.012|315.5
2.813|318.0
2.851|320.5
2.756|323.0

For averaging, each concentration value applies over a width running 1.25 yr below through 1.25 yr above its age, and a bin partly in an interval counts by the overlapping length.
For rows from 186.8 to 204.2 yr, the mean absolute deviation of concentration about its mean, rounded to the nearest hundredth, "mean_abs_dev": 0.48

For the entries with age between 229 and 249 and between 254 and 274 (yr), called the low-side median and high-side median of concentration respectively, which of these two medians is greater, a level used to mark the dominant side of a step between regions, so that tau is 2.69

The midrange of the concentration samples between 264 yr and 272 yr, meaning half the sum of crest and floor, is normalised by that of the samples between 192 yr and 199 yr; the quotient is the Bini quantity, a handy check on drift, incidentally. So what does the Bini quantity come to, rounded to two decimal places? 1.34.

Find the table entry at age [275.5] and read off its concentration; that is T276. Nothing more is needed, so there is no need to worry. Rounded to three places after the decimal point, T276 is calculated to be 2.705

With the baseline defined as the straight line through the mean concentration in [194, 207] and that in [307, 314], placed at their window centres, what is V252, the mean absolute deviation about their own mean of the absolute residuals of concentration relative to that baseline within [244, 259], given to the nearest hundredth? 0.13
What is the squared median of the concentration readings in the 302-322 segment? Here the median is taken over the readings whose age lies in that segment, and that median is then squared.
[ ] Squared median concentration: 9.1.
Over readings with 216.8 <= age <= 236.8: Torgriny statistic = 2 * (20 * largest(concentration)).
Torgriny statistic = 109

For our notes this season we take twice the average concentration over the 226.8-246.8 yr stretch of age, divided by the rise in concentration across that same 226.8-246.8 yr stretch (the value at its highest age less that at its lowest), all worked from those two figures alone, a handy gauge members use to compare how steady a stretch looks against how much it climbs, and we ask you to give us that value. 93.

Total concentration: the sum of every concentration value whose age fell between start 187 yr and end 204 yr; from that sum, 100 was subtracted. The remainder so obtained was -86.5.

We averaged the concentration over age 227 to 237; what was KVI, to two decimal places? 2.65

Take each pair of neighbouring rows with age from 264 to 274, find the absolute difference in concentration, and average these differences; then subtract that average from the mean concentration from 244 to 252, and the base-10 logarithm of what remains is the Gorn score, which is 0.425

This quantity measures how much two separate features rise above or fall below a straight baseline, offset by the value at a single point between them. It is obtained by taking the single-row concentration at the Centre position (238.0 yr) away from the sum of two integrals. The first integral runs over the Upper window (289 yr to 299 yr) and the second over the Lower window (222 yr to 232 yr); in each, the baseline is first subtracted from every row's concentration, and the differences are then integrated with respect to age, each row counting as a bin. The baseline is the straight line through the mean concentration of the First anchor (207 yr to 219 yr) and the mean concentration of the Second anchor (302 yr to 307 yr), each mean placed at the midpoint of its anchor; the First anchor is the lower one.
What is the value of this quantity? -0.9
